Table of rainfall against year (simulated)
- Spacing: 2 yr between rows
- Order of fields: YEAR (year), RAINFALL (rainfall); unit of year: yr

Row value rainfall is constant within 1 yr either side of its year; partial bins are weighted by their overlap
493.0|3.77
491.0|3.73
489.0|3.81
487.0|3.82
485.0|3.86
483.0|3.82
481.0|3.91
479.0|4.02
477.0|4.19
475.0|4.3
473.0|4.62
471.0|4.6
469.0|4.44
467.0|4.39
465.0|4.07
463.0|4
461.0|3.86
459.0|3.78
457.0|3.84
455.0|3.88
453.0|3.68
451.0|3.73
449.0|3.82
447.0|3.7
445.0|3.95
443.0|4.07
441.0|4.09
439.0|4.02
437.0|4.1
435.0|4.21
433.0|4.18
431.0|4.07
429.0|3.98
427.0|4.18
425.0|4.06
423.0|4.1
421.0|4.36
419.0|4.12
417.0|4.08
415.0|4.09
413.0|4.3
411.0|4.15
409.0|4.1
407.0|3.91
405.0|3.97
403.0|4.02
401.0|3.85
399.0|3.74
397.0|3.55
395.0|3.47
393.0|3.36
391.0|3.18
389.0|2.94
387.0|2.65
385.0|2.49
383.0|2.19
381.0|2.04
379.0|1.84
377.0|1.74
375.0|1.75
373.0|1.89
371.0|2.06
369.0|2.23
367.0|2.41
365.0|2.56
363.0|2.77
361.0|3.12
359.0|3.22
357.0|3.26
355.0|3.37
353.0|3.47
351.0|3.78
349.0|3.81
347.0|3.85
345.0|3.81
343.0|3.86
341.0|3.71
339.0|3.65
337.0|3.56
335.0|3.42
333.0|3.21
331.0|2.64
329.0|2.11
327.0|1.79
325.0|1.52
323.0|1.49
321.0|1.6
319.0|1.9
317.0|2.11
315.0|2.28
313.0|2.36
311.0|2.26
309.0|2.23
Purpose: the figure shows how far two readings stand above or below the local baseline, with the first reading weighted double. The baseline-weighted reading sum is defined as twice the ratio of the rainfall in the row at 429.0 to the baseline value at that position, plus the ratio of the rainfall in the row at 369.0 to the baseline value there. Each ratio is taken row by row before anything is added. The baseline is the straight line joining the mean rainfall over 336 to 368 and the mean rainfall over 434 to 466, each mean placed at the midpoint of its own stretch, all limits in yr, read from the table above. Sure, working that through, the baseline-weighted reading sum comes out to 2.73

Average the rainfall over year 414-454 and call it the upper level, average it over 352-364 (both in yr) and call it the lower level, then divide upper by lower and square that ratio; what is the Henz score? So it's 1.6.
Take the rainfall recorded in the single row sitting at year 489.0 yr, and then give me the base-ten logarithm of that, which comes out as 0.58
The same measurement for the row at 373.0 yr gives 0.28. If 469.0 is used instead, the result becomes 0.65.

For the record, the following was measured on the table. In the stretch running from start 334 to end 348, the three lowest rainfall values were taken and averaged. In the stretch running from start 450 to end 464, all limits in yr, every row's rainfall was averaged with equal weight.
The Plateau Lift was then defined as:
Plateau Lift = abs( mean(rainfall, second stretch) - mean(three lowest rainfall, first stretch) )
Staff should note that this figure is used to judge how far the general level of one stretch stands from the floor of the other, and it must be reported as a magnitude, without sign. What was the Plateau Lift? 0.28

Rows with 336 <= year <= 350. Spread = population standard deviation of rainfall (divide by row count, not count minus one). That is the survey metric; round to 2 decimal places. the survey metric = 0.10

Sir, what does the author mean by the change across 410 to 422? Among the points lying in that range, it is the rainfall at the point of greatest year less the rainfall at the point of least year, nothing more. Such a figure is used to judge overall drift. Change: 0.2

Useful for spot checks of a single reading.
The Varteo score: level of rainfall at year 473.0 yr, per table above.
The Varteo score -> 4.62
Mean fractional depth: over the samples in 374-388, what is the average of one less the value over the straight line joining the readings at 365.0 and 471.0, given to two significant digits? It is 0.27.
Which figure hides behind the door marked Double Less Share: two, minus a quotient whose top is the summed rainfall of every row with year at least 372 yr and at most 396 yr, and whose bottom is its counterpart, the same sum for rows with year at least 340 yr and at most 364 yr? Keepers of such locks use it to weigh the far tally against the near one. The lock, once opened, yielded 1.3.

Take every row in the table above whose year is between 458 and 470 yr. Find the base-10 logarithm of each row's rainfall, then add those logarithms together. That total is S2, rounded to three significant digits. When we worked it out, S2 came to 3.67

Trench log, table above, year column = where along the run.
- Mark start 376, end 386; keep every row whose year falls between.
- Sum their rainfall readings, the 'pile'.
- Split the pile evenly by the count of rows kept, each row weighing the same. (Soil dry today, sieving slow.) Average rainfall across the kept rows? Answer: 2.1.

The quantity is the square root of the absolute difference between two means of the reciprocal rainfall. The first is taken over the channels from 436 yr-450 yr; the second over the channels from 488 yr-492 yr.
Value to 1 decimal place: 0.1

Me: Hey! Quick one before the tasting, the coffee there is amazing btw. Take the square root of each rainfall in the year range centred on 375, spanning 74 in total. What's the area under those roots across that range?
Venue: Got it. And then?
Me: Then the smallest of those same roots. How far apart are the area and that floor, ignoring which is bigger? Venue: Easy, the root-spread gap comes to 129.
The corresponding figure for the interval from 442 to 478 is 70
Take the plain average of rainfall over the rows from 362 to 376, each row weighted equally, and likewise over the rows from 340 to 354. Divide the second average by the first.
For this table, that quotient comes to 1.7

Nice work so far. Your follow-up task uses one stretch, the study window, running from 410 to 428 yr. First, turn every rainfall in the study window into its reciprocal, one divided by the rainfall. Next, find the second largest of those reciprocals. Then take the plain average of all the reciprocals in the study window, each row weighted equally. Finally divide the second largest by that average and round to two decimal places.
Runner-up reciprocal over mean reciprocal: 1.02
